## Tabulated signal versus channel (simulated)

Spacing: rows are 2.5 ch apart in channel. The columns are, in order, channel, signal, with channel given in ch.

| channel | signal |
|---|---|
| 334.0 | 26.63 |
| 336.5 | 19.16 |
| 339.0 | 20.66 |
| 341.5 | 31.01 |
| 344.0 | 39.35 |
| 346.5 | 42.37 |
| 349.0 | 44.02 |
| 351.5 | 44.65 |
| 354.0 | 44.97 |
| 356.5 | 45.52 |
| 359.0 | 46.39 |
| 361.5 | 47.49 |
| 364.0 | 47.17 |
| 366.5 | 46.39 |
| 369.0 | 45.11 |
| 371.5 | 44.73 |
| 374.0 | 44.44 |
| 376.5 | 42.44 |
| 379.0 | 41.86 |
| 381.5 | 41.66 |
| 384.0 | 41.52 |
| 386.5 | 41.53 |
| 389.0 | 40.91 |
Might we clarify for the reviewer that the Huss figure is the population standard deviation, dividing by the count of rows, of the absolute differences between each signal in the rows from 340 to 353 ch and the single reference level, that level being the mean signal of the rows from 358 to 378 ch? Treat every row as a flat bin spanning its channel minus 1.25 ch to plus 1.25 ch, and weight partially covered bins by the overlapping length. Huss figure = 5.0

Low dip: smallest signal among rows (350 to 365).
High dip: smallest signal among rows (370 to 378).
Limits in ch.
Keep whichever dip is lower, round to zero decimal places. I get 42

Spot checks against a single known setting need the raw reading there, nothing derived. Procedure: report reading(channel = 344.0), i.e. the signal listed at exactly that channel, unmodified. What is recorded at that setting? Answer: 39.35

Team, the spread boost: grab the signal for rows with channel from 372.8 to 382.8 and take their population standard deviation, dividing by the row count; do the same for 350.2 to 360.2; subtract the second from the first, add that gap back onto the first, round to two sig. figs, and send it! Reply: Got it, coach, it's 1.5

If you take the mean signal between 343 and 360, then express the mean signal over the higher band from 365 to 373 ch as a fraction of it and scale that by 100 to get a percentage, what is 103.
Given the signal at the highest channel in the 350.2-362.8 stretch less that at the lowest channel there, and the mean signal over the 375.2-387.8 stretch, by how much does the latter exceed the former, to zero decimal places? 39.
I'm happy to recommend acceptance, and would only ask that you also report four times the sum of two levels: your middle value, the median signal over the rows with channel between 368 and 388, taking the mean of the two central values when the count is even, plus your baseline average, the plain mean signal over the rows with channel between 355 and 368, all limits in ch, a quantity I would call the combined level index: 355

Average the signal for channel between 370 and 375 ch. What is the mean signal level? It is 44.6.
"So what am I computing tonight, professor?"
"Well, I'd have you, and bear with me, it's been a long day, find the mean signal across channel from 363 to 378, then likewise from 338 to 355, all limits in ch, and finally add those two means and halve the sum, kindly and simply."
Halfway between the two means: 41.6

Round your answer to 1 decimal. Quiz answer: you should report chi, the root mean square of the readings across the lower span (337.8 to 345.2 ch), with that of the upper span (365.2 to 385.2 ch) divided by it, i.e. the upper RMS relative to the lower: 1.4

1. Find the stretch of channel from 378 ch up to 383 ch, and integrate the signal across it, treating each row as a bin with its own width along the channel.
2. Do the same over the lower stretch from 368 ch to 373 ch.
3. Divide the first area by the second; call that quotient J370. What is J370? 0.93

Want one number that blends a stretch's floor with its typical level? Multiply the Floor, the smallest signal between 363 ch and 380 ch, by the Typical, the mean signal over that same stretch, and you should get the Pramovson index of 1867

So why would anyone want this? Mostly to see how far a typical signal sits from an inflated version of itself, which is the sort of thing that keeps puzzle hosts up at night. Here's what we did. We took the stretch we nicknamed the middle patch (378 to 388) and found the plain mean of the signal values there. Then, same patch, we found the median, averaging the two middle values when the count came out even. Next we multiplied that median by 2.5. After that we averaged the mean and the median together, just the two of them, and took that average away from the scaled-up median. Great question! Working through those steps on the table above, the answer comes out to 62.4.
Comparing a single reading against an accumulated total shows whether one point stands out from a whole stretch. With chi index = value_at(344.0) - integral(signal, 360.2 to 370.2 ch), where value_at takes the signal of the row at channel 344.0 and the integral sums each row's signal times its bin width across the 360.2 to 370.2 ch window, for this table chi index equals -426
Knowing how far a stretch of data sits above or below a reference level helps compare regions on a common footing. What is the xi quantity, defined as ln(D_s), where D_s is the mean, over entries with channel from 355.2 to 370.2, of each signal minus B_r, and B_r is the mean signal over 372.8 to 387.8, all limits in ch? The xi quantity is 1.4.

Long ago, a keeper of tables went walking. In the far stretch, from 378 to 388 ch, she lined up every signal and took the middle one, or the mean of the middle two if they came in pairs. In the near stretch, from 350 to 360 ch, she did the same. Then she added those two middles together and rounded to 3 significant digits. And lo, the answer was 86.8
